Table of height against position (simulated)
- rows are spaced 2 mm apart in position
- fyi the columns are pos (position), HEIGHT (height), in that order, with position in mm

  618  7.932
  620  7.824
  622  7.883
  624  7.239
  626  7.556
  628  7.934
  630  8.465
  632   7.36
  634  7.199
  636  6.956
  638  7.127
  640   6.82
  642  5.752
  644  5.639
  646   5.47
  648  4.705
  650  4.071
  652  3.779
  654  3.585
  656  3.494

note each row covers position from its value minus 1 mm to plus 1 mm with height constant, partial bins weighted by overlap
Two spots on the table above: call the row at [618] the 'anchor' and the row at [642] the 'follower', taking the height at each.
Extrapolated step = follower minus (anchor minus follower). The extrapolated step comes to 3.6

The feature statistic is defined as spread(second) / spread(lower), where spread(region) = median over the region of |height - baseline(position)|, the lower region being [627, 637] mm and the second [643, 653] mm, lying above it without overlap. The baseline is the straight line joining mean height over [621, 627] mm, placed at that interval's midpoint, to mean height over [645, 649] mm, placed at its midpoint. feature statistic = 0.4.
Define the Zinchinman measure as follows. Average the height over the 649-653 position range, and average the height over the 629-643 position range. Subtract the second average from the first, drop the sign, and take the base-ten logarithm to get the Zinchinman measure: 0.50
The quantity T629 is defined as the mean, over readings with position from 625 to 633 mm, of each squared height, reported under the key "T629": 61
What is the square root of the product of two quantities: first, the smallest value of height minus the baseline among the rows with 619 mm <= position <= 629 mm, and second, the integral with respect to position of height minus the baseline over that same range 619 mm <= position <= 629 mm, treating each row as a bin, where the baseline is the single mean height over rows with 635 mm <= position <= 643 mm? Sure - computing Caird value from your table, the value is 2.4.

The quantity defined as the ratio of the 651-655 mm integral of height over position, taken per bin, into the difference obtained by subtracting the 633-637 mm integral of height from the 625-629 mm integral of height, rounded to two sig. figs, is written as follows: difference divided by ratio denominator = 0.18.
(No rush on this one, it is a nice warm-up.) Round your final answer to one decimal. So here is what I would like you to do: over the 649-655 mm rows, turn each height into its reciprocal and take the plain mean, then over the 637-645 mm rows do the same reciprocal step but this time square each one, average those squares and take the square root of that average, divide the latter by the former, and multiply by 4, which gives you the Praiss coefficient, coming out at 2.4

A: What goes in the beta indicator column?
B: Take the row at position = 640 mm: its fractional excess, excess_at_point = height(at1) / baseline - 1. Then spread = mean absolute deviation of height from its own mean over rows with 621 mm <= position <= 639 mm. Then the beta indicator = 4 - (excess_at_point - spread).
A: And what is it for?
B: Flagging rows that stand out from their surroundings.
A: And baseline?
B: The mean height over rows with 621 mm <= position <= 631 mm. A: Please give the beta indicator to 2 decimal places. 4.51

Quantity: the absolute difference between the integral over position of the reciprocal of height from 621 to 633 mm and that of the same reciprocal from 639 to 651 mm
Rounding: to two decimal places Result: 0.72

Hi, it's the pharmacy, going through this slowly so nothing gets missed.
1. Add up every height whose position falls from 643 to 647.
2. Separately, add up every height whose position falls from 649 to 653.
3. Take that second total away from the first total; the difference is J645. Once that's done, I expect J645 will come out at 3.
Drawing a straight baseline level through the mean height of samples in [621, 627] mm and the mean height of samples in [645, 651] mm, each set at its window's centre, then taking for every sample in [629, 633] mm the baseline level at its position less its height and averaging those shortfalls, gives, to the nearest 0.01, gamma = -1.17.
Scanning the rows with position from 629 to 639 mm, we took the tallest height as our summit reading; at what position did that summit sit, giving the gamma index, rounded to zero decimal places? 630 mm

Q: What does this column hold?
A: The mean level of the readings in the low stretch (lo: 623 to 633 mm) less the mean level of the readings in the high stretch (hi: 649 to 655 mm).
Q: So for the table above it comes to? 3.9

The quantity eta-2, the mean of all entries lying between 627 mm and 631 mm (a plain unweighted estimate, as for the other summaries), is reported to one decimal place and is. 8.2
